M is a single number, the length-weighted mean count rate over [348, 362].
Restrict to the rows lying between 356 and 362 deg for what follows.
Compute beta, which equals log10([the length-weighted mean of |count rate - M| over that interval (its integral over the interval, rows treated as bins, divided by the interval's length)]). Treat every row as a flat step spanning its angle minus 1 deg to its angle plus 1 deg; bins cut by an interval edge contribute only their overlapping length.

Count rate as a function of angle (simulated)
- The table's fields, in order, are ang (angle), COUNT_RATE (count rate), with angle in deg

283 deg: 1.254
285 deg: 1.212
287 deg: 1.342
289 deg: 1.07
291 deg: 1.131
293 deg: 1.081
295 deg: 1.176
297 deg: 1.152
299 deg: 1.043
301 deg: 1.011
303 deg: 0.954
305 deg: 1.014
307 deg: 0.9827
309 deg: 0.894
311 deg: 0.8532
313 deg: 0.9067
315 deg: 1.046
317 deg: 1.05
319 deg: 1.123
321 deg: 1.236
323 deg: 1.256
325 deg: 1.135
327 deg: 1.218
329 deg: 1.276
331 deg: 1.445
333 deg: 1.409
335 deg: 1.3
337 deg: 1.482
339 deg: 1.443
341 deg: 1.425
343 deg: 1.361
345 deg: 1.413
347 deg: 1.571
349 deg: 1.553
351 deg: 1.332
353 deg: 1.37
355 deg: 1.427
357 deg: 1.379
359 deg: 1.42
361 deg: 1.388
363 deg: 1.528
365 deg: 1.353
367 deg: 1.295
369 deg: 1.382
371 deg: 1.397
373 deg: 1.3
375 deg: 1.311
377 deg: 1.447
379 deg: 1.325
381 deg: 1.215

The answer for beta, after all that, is -1.68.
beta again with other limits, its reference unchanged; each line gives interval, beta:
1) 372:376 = -0.98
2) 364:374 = -1.19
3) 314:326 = -0.57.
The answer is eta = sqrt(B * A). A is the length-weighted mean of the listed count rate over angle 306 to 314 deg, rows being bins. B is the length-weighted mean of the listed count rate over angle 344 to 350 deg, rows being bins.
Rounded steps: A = 0.91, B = 1.51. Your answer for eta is 1.17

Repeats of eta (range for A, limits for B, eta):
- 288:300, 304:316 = 1.03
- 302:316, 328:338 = 1.15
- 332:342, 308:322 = 1.20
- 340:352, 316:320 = 1.25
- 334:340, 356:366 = 1.41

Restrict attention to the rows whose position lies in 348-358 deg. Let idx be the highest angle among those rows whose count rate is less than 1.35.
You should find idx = 351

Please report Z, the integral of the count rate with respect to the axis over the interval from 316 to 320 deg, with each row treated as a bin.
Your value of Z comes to 4.3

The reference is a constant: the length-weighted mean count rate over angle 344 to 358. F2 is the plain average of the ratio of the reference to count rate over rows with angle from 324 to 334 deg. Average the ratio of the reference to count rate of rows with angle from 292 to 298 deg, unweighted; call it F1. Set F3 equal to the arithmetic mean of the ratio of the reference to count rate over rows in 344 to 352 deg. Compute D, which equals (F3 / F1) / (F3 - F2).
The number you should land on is -6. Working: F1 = 1.26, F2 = 1.12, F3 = 0.98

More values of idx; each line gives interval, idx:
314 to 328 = 327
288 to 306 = 305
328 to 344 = 335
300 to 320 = 319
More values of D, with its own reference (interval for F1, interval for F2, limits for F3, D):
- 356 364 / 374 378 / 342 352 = -21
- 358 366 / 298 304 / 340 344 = -3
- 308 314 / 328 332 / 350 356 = -42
